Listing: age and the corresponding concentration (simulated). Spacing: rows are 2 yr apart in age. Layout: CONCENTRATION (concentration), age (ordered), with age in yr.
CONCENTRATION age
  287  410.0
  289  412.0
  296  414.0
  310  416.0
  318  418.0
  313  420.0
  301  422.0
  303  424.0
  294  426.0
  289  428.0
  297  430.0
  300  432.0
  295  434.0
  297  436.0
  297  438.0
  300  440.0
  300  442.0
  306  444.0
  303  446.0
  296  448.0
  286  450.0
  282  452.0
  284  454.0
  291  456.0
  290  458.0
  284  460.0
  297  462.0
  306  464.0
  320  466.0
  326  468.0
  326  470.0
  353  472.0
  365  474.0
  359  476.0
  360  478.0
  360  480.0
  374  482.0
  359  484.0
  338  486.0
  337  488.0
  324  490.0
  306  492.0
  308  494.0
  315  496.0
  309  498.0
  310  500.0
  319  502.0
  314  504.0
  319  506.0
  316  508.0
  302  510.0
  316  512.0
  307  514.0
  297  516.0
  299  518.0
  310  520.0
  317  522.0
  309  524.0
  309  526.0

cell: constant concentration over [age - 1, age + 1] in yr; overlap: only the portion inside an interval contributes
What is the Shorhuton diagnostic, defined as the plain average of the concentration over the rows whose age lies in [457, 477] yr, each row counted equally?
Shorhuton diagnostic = 323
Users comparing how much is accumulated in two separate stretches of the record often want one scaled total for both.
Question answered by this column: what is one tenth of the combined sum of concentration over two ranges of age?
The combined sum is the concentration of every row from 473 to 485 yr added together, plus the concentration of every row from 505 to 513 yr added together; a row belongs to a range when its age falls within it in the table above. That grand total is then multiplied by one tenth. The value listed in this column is 343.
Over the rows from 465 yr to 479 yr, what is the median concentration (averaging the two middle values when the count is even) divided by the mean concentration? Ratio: 1.03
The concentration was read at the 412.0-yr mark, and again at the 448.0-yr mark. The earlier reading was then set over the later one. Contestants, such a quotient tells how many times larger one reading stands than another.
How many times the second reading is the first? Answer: 0.98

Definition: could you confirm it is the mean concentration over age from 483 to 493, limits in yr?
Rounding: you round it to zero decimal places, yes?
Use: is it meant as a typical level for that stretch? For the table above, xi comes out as 333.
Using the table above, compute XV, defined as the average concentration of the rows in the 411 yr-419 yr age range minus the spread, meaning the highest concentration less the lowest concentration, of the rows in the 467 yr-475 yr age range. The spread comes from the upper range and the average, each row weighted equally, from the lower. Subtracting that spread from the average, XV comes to 264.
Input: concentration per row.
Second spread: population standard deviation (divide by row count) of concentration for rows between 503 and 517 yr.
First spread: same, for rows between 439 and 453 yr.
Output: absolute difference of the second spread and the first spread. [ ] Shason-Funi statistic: 0.6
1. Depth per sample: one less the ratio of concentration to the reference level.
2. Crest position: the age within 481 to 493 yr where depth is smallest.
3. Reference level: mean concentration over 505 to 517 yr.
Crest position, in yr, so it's 482.0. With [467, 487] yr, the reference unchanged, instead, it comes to 482.0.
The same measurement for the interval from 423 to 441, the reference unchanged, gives 424.0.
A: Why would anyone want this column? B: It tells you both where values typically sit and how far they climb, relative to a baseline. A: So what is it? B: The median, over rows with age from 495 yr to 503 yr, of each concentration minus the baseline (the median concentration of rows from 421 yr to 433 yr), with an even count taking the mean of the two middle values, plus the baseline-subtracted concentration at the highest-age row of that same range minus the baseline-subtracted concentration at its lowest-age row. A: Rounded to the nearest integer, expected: 18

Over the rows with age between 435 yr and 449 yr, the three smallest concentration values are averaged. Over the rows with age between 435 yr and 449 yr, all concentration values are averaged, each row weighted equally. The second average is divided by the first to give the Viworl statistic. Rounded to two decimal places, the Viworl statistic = 1.01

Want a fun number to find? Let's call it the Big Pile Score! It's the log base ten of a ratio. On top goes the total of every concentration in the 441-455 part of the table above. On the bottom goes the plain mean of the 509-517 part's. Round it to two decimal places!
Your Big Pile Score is 0.83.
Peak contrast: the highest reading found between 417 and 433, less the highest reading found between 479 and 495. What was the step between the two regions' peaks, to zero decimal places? -56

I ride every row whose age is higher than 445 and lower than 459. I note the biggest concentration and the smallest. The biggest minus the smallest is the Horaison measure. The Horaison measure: 21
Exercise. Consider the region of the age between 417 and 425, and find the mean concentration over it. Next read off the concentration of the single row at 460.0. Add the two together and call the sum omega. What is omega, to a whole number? 593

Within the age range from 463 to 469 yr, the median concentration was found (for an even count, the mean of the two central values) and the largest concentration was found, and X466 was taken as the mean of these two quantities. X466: 323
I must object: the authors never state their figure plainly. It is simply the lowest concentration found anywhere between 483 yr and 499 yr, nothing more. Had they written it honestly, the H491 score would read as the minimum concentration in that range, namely 306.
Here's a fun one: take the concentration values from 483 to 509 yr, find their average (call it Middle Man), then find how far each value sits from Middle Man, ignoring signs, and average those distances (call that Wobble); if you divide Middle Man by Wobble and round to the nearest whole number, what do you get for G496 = 28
